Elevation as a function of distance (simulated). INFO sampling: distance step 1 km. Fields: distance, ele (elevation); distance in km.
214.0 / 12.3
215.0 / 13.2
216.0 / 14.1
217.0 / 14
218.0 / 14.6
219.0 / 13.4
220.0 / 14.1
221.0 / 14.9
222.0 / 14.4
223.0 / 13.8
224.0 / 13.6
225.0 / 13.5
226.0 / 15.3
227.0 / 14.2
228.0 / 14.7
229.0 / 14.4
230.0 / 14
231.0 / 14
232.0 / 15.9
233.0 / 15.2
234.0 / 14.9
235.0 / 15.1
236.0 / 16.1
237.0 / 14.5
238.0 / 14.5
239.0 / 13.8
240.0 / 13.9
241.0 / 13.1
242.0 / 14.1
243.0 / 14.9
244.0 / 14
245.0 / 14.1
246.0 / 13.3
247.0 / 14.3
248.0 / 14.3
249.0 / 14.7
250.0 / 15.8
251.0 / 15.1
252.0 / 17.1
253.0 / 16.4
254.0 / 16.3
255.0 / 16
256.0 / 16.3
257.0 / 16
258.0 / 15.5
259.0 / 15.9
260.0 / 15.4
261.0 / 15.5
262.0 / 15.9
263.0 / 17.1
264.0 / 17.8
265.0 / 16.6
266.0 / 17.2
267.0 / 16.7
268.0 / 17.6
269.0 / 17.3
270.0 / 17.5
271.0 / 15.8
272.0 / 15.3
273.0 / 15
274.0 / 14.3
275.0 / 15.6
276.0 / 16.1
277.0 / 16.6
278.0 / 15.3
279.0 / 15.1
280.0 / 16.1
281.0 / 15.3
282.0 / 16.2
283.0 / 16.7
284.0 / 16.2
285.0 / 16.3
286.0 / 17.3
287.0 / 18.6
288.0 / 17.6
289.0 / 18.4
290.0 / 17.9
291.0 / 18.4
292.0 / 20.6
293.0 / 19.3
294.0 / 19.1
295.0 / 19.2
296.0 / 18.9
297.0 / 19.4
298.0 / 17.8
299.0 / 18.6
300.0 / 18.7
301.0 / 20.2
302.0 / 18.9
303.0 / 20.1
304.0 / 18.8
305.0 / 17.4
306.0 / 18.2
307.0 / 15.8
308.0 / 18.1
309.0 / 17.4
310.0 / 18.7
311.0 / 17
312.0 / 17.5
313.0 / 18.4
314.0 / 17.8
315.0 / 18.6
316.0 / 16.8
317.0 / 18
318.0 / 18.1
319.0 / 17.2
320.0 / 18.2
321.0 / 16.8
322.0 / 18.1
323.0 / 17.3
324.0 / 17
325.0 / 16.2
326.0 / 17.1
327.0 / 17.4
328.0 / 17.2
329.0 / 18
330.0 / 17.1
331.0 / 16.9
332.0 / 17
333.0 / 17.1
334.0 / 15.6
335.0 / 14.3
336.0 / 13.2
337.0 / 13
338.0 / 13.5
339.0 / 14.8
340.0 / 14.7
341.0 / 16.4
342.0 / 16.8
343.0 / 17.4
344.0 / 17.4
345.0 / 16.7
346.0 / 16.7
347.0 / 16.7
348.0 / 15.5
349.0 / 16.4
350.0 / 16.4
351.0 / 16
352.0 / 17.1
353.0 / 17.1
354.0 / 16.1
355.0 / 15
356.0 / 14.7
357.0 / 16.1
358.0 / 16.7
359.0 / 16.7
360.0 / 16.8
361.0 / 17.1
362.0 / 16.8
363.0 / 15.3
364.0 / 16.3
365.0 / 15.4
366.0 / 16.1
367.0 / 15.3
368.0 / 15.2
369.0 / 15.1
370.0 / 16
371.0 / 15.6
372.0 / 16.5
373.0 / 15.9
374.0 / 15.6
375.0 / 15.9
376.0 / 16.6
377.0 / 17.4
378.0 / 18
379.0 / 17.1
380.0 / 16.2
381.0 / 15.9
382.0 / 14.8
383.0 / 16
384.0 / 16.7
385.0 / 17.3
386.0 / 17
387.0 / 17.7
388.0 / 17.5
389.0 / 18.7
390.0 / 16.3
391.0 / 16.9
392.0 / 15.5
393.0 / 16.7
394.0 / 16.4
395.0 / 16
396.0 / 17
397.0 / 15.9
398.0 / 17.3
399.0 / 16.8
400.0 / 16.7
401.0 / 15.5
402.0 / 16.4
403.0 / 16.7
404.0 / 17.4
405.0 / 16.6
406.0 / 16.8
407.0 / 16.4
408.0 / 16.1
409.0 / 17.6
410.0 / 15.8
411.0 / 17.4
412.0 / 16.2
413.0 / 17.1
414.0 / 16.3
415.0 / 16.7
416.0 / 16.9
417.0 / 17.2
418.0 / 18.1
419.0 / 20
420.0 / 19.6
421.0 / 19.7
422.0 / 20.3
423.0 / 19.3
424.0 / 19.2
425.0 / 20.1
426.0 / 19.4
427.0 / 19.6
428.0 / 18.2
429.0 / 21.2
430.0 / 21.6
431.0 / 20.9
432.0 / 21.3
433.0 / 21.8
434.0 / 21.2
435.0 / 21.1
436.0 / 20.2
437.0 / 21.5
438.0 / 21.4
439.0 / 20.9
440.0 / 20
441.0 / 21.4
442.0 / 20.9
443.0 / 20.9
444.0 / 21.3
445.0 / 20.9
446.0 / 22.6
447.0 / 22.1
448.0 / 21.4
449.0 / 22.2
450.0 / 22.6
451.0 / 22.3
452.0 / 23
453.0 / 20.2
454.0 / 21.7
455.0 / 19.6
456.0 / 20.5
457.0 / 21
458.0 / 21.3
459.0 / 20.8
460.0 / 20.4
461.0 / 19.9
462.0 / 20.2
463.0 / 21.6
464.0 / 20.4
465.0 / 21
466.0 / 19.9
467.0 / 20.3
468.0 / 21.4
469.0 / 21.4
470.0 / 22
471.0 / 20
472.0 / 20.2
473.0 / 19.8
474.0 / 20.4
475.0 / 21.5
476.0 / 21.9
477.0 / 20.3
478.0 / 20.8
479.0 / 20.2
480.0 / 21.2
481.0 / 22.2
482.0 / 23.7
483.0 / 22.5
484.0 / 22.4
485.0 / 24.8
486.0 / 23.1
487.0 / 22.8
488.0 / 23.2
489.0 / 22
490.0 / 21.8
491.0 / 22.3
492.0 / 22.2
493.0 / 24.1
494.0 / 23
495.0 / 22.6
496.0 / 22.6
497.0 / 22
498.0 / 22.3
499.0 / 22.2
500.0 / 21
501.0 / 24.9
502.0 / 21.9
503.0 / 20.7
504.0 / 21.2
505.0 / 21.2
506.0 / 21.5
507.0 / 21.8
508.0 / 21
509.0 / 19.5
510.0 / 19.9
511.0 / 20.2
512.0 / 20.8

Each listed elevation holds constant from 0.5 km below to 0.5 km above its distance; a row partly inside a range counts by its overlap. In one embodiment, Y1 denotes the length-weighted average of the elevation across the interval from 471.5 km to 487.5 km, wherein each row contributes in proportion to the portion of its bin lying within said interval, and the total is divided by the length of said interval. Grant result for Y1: 21.7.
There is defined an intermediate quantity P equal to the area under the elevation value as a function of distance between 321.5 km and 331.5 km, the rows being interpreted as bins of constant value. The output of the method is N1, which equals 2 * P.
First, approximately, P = 172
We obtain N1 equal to 345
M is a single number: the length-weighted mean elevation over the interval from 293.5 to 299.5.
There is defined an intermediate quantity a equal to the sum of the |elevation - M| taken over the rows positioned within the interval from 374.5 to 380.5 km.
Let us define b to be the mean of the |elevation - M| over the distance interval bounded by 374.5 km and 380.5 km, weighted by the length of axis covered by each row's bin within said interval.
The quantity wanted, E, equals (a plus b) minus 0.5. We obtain 13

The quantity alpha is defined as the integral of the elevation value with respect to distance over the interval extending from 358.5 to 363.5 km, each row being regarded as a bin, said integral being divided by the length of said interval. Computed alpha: 16.5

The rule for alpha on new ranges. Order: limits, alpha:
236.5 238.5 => 14.5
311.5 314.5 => 17.9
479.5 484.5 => 22.4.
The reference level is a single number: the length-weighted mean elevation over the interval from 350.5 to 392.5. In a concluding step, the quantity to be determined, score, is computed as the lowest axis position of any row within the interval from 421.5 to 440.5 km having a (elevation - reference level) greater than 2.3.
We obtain 422.0 km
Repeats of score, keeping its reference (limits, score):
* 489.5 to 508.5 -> 490.0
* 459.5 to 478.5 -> 460.0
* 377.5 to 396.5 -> 389.0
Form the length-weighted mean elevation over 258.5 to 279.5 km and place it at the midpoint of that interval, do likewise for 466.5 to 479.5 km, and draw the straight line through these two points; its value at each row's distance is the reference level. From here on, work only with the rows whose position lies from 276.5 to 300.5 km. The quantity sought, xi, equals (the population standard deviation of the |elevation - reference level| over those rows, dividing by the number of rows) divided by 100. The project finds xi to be 0.009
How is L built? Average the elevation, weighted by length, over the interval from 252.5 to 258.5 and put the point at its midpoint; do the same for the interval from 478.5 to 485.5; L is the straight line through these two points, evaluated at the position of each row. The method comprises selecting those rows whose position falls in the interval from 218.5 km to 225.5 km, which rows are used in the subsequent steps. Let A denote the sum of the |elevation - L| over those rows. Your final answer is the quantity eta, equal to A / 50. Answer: 0.17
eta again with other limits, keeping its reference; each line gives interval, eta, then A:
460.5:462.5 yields 0.07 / 4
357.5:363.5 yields 0.29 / 15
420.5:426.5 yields 0.13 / 7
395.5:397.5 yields 0.14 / 7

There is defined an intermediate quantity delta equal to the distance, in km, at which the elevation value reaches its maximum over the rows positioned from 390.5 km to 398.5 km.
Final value 398.0 km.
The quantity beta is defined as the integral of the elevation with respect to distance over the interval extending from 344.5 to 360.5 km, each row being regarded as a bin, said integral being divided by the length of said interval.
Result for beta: 16.3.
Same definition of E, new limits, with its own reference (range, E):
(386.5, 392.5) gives 12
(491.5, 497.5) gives 27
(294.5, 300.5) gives 2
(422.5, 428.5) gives 4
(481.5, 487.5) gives 30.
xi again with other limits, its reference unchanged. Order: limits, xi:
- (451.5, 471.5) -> 0.006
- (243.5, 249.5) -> 0.004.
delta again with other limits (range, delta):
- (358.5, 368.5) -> 361.0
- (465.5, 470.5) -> 470.0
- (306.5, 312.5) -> 310.0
